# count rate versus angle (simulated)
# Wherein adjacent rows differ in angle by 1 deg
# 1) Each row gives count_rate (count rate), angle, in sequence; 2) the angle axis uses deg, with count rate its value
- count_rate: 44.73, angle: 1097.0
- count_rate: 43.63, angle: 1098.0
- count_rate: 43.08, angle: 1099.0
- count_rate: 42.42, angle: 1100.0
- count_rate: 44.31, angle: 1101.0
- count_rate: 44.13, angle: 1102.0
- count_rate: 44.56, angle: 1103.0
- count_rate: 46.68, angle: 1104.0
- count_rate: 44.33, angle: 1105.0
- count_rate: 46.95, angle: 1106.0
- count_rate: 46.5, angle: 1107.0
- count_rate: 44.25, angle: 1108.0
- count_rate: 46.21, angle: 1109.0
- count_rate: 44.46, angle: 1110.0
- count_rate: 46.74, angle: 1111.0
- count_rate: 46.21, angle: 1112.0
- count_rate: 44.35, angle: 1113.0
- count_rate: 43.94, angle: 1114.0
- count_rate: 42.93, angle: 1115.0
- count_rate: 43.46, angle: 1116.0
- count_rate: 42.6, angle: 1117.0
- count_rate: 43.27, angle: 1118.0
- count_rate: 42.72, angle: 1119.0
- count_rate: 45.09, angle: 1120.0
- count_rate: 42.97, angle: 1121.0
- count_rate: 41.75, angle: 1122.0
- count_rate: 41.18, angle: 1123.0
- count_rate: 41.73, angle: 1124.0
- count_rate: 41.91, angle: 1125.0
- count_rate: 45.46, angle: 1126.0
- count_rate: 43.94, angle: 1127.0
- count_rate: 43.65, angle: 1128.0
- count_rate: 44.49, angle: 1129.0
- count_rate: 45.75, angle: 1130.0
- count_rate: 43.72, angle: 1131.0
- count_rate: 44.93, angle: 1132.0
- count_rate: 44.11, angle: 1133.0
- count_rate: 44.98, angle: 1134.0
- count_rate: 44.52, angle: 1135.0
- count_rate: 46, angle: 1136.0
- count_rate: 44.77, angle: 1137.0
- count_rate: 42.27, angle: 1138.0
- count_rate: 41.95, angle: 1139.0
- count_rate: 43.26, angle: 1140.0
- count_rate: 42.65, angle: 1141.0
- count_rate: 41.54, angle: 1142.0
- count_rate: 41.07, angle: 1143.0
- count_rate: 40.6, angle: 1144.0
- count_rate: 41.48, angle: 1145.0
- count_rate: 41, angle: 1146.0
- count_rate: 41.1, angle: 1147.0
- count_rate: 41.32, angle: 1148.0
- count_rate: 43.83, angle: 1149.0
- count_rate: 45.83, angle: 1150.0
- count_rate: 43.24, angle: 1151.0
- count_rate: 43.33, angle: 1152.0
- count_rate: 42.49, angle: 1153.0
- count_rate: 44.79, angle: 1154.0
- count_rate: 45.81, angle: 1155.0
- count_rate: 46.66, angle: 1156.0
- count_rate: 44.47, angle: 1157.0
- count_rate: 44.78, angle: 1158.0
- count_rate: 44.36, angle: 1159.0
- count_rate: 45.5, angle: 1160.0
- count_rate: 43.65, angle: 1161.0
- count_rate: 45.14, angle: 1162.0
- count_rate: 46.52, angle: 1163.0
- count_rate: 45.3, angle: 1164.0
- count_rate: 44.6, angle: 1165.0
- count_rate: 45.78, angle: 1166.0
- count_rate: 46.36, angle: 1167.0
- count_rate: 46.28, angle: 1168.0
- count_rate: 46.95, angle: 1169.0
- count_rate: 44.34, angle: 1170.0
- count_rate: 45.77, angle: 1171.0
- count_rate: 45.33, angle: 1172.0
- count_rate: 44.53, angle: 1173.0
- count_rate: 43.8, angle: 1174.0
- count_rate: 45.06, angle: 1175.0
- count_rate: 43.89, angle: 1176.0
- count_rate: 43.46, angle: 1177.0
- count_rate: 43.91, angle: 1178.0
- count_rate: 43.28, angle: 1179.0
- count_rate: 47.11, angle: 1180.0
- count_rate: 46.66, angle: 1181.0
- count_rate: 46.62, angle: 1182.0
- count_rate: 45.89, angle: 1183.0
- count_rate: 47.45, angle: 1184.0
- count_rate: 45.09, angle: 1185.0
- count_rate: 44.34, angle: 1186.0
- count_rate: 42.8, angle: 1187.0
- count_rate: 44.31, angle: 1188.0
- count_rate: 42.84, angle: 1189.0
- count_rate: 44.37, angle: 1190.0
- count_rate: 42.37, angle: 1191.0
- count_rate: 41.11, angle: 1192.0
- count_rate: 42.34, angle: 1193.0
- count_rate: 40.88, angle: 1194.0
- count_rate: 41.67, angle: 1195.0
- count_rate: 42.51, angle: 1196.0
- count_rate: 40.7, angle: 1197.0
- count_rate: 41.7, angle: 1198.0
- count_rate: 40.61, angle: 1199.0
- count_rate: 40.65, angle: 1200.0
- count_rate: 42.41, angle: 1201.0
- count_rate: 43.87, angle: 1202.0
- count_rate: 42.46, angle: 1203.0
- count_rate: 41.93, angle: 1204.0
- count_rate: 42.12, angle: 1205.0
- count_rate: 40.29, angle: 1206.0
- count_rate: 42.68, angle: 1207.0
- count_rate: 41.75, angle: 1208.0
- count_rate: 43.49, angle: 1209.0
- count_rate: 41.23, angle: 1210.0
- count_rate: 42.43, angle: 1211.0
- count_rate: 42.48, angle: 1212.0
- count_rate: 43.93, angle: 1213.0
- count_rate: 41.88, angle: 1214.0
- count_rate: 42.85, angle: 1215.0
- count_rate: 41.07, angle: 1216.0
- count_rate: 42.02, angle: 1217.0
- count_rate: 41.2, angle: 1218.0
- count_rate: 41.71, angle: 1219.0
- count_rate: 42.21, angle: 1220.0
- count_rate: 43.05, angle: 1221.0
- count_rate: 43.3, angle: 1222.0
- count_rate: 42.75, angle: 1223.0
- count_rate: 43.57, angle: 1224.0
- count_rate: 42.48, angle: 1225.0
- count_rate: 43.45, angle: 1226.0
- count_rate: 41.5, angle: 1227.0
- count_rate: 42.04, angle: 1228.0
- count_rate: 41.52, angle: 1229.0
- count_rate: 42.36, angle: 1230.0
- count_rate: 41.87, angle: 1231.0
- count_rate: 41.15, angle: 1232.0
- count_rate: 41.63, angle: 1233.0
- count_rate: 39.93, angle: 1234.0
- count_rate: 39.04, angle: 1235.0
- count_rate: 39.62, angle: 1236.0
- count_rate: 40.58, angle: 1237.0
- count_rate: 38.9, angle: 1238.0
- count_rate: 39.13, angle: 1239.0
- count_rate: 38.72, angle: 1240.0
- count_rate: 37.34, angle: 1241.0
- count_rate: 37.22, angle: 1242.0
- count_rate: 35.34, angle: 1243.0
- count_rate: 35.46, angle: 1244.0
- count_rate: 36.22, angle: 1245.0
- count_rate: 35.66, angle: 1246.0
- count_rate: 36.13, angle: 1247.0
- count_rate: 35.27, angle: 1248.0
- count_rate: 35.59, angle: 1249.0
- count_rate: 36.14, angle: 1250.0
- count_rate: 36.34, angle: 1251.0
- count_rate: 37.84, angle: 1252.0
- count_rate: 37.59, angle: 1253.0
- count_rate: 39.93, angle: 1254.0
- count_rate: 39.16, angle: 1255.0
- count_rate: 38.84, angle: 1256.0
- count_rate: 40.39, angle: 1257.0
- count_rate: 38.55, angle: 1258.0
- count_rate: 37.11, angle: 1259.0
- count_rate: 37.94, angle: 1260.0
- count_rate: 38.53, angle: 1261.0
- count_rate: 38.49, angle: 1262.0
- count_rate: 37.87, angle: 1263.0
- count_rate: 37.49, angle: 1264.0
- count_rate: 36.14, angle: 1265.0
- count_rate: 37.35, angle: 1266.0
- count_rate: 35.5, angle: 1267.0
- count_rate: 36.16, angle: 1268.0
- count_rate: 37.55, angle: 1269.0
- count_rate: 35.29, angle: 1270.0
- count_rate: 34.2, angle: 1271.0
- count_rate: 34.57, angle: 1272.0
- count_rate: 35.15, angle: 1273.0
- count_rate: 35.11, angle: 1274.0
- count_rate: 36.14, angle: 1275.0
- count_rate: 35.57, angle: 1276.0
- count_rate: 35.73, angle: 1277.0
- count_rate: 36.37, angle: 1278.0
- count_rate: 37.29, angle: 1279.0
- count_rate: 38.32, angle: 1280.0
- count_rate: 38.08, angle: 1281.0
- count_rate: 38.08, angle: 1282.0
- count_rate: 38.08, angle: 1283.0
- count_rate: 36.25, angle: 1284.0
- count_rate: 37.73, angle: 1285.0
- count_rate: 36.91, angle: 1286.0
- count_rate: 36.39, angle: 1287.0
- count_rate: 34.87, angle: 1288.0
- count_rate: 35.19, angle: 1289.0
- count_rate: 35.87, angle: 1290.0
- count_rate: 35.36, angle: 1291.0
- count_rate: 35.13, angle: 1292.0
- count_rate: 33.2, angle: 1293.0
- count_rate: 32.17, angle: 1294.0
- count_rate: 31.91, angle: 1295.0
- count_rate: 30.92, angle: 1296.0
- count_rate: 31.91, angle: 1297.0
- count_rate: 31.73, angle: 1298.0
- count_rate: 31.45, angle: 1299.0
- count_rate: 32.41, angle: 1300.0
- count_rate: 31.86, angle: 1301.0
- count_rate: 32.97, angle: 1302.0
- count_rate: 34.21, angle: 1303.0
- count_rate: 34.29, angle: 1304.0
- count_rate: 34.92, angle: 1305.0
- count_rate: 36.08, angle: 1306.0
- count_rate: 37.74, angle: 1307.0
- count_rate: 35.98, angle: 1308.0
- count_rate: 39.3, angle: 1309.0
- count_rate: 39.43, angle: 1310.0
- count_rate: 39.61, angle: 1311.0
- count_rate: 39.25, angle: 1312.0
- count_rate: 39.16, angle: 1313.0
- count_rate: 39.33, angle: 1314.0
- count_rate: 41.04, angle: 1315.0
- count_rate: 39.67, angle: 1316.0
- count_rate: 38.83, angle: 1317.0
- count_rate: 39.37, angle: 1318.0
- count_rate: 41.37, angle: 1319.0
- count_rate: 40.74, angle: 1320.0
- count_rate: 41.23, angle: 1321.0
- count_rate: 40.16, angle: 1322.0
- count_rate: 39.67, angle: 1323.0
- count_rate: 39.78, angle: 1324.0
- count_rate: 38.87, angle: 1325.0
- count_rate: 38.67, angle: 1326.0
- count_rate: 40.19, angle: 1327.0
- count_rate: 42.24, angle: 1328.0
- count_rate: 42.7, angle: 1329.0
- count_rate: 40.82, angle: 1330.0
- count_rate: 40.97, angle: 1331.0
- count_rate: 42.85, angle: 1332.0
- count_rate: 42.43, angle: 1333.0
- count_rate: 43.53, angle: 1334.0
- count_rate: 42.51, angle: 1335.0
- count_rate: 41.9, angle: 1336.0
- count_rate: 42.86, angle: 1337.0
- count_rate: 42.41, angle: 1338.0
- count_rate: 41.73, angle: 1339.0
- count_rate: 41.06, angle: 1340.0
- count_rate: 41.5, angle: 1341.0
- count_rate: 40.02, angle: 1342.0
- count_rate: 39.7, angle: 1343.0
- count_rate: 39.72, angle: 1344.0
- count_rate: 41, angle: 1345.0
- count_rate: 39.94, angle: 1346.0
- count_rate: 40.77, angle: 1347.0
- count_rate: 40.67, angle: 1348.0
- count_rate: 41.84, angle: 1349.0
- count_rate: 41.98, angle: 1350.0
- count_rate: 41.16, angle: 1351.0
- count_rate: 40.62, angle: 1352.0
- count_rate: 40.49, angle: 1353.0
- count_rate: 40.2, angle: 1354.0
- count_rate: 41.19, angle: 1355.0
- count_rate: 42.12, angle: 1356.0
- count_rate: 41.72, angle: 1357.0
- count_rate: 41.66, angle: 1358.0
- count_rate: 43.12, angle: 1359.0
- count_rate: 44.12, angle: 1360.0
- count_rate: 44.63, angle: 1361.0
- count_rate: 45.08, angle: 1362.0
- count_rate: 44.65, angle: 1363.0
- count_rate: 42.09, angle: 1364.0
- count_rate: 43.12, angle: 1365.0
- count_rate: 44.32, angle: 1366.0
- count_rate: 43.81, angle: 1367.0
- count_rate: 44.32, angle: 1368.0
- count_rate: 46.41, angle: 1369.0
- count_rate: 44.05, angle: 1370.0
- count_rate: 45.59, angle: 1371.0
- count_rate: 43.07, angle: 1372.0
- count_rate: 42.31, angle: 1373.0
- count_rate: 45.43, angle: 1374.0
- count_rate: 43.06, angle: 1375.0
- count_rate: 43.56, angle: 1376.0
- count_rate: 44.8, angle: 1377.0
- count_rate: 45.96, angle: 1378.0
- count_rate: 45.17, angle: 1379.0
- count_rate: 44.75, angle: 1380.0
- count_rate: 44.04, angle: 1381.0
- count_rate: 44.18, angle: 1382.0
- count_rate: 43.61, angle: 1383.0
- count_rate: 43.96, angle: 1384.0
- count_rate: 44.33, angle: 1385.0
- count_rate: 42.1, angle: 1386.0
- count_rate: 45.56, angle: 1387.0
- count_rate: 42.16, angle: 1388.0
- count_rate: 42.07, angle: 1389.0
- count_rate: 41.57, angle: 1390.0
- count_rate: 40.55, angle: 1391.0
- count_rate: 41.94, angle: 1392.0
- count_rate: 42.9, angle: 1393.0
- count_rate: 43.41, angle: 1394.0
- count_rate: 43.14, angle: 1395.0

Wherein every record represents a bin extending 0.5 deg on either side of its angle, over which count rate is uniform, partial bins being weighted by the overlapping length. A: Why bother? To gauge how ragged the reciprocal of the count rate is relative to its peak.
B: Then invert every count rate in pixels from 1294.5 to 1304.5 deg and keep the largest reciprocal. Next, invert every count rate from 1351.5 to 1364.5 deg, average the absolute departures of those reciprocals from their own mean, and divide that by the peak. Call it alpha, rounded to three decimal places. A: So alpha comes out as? 0.025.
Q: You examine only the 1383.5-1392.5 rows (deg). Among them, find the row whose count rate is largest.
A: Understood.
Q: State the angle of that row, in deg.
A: 1387.0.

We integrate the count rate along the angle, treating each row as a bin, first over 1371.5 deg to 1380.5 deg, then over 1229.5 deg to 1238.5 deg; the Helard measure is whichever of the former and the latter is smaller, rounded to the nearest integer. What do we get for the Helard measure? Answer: 365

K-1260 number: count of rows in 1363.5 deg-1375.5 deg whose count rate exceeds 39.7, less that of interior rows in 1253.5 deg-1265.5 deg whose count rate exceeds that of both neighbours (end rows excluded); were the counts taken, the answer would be 10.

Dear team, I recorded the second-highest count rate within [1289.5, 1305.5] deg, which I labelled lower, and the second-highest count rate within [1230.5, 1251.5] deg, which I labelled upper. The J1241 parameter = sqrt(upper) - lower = -29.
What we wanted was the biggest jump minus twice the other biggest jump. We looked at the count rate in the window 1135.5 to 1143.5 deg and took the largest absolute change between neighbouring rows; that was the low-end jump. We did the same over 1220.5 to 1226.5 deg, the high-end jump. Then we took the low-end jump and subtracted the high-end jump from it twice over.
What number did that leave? 0.32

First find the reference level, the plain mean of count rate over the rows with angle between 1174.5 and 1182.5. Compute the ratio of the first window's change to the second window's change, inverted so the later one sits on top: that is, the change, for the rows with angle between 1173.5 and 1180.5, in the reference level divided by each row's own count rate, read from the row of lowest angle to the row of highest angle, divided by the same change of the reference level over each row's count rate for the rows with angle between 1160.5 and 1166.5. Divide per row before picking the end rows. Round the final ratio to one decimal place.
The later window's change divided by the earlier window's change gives 1.5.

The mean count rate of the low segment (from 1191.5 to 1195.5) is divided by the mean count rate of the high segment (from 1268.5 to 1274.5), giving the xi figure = 1.18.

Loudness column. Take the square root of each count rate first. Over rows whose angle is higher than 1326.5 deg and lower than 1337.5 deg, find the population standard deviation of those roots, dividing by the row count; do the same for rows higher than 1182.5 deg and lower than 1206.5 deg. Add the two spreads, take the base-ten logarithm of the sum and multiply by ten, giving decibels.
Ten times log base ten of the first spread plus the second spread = -6.8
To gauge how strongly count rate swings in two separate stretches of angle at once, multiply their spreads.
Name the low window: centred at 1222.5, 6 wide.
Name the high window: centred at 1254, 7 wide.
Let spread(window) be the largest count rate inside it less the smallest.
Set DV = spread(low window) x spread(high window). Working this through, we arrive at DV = 5.5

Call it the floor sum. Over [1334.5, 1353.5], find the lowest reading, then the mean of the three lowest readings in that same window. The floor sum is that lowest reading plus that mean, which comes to 79.5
